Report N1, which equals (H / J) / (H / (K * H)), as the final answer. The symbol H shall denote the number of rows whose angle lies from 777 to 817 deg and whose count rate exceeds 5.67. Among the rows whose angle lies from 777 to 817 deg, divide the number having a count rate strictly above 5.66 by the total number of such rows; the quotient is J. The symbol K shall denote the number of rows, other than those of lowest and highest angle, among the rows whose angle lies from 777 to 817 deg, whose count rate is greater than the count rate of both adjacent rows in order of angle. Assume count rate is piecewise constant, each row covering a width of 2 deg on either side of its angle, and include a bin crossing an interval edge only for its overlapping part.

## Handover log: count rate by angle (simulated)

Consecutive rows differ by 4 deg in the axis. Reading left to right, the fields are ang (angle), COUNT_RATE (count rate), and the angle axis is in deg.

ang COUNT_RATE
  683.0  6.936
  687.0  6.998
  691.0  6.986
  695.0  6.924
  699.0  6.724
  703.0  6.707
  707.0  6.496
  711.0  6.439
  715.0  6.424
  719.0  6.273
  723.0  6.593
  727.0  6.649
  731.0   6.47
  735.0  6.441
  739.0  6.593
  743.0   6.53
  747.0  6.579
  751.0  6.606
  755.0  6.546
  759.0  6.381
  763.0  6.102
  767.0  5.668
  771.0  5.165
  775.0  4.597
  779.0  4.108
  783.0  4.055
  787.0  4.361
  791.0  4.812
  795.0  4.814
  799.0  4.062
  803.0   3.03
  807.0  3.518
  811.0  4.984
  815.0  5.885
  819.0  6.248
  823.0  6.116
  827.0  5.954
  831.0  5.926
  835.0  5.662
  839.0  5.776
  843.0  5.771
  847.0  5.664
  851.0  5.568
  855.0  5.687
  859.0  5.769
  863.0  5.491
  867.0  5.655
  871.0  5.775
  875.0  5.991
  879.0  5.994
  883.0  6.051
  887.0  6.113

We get 10.0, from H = 1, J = 0.1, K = 1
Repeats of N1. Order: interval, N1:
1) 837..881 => 9.6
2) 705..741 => 9.0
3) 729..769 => 18.0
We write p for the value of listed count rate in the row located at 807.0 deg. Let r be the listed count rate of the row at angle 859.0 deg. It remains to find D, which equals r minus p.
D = 2.3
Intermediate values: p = 3.518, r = 5.769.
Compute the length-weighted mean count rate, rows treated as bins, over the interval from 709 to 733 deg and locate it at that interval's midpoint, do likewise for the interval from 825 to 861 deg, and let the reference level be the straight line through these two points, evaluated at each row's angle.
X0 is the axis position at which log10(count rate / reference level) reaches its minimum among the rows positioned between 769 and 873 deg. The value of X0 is 803.0 deg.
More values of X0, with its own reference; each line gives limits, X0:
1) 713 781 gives 779.0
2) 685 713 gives 711.0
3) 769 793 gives 783.0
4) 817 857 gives 851.0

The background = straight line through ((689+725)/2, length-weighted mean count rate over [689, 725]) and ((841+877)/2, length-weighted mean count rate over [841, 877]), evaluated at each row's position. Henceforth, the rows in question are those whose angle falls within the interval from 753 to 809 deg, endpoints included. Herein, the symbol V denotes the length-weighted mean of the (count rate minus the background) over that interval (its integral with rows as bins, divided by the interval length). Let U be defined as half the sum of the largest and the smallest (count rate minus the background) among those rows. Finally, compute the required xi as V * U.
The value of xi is 1.9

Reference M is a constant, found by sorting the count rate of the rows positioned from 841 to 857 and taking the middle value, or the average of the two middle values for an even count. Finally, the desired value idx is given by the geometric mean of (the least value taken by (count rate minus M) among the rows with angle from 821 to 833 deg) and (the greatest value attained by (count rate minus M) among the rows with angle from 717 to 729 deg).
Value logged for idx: 0.5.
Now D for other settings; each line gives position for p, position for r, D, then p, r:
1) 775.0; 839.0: 1.2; 4.597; 5.776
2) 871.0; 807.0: -2.3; 5.775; 3.518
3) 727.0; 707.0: -0.2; 6.649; 6.496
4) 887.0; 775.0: -1.5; 6.113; 4.597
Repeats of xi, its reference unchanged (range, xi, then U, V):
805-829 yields 0.6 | -1.1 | -0.5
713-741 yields 0.0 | -0.1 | 0.0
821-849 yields 0.0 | 0.0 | 0.0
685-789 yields 0.3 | -0.9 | -0.3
